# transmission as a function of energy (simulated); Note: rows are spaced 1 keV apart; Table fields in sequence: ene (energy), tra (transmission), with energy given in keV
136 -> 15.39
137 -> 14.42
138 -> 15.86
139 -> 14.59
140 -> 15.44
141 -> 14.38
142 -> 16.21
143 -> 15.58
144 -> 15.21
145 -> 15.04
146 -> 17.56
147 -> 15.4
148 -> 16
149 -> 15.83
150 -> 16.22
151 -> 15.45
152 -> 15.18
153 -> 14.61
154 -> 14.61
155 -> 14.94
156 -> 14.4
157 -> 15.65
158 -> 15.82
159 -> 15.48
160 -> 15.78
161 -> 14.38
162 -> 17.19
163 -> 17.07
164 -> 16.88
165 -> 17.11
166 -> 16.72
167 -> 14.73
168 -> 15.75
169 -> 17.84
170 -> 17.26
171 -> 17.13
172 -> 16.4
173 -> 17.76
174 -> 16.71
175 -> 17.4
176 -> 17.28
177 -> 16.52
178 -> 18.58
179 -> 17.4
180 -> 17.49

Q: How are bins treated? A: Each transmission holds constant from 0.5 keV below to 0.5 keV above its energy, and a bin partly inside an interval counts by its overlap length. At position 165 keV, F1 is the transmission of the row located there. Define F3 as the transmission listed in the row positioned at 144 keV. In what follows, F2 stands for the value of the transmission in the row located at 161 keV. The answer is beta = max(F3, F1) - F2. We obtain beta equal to 2.7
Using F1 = 17.11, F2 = 14.38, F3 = 15.21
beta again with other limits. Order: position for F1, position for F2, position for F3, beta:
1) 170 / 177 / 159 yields 0.7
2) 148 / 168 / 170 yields 1.5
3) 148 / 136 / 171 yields 1.7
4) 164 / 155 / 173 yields 2.8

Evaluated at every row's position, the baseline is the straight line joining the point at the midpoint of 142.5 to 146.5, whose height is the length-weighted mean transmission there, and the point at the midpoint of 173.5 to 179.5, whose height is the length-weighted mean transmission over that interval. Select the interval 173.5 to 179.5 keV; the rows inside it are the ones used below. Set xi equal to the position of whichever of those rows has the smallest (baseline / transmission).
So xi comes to 178 keV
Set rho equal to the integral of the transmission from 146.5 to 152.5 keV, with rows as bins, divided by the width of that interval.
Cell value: 15.68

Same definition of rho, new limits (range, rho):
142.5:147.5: 15.76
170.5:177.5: 17.03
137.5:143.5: 15.34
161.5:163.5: 17.13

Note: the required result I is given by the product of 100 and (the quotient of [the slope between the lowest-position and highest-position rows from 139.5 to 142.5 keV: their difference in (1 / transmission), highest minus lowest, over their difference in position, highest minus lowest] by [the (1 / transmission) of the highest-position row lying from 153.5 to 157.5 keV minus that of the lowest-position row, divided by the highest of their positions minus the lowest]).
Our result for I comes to 101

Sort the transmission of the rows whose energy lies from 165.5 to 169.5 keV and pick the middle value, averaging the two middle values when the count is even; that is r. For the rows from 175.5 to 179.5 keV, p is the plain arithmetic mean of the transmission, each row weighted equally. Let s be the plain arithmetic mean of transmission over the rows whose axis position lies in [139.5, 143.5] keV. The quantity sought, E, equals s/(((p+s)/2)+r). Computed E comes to 0.47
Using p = 17.4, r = 16.2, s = 15.4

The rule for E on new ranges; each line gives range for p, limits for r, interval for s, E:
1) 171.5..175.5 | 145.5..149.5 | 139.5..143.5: 0.48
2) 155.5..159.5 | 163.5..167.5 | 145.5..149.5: 0.50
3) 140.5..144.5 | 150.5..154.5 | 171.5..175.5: 0.55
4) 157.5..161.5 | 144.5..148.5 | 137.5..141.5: 0.49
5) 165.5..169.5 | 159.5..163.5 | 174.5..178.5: 0.52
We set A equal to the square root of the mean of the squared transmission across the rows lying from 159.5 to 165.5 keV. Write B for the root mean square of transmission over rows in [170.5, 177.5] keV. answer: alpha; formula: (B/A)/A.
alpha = 0.0631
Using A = 16.4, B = 17.0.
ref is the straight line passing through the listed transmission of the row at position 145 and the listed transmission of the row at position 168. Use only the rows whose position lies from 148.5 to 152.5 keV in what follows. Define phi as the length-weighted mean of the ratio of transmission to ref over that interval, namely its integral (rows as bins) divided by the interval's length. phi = 1.03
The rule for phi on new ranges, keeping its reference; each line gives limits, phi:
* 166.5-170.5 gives 1.04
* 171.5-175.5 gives 1.07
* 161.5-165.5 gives 1.09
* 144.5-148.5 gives 1.06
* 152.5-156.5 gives 0.95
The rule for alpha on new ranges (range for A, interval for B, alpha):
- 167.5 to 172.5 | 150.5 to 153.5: 0.0529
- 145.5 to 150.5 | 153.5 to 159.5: 0.0576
